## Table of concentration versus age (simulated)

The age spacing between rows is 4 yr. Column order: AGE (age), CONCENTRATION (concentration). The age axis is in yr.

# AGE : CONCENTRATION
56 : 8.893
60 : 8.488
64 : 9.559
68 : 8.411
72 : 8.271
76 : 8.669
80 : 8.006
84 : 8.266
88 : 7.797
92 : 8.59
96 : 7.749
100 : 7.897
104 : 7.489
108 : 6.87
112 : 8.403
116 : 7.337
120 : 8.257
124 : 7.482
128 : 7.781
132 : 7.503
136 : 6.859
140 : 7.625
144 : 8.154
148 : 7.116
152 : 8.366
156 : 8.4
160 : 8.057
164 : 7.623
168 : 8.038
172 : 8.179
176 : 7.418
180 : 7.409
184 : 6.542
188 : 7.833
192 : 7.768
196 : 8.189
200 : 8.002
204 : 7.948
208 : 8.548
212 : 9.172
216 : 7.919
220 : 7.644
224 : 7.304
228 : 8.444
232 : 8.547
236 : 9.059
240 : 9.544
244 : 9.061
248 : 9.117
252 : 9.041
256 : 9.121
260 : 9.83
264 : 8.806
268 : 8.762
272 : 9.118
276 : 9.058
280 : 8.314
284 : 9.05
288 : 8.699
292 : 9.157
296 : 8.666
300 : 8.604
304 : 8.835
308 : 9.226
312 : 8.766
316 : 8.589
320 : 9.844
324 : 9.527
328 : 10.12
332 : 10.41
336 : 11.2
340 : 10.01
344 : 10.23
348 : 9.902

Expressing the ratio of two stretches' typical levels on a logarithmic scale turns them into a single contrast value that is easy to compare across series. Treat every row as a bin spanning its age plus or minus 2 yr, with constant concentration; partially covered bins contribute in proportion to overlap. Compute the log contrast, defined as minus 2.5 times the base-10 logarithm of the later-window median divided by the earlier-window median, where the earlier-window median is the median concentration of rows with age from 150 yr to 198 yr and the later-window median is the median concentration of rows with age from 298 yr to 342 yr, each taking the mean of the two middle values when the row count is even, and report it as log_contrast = -0.20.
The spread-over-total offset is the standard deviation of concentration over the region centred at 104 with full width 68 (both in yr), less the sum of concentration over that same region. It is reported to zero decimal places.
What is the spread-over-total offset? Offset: -133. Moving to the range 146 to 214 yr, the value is -134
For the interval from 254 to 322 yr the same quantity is -152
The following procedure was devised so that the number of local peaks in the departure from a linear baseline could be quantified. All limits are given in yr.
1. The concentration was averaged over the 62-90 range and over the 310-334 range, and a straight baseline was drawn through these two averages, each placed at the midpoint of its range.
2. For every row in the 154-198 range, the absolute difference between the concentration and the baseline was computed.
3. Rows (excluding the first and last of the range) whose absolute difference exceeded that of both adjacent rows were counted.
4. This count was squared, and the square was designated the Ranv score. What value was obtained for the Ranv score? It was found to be 9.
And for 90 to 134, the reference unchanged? 16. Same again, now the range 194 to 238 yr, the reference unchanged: 4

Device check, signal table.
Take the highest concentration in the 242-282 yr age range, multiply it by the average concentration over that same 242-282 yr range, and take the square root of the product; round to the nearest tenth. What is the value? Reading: 9.4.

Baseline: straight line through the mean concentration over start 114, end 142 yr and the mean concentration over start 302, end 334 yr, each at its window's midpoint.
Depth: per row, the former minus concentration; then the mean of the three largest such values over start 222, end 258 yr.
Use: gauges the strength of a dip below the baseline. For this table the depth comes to 0.43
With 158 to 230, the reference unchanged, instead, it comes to 1.18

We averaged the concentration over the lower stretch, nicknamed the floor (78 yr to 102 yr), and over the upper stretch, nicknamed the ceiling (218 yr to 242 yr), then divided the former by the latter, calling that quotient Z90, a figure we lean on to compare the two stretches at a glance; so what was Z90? 0.96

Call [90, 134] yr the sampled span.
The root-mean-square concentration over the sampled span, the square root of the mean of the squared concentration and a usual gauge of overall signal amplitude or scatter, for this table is 7.77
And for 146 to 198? 7.78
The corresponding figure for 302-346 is 9.74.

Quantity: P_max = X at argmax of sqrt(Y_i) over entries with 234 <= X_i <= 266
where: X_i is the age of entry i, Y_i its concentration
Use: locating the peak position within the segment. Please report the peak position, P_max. 260 yr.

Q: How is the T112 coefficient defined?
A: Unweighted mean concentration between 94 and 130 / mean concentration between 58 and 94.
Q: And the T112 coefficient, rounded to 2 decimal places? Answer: 0.91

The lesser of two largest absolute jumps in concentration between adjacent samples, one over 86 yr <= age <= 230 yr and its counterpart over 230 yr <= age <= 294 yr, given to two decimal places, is 1.02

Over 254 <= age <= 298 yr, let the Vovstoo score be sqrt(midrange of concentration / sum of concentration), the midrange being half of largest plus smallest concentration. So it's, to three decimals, 0.303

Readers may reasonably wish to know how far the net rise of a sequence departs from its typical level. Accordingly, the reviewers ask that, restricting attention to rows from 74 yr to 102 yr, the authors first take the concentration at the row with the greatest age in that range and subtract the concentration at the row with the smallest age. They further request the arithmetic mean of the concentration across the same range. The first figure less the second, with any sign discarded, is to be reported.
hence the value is 8.9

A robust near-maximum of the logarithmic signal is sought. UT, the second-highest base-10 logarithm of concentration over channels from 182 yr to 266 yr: 0.98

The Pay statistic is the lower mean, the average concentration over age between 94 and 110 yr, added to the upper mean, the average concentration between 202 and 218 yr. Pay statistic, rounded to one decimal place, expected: 15.9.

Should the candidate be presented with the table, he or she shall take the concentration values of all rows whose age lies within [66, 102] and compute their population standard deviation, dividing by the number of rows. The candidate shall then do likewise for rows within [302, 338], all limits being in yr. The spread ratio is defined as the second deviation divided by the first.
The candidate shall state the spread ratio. 2.6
